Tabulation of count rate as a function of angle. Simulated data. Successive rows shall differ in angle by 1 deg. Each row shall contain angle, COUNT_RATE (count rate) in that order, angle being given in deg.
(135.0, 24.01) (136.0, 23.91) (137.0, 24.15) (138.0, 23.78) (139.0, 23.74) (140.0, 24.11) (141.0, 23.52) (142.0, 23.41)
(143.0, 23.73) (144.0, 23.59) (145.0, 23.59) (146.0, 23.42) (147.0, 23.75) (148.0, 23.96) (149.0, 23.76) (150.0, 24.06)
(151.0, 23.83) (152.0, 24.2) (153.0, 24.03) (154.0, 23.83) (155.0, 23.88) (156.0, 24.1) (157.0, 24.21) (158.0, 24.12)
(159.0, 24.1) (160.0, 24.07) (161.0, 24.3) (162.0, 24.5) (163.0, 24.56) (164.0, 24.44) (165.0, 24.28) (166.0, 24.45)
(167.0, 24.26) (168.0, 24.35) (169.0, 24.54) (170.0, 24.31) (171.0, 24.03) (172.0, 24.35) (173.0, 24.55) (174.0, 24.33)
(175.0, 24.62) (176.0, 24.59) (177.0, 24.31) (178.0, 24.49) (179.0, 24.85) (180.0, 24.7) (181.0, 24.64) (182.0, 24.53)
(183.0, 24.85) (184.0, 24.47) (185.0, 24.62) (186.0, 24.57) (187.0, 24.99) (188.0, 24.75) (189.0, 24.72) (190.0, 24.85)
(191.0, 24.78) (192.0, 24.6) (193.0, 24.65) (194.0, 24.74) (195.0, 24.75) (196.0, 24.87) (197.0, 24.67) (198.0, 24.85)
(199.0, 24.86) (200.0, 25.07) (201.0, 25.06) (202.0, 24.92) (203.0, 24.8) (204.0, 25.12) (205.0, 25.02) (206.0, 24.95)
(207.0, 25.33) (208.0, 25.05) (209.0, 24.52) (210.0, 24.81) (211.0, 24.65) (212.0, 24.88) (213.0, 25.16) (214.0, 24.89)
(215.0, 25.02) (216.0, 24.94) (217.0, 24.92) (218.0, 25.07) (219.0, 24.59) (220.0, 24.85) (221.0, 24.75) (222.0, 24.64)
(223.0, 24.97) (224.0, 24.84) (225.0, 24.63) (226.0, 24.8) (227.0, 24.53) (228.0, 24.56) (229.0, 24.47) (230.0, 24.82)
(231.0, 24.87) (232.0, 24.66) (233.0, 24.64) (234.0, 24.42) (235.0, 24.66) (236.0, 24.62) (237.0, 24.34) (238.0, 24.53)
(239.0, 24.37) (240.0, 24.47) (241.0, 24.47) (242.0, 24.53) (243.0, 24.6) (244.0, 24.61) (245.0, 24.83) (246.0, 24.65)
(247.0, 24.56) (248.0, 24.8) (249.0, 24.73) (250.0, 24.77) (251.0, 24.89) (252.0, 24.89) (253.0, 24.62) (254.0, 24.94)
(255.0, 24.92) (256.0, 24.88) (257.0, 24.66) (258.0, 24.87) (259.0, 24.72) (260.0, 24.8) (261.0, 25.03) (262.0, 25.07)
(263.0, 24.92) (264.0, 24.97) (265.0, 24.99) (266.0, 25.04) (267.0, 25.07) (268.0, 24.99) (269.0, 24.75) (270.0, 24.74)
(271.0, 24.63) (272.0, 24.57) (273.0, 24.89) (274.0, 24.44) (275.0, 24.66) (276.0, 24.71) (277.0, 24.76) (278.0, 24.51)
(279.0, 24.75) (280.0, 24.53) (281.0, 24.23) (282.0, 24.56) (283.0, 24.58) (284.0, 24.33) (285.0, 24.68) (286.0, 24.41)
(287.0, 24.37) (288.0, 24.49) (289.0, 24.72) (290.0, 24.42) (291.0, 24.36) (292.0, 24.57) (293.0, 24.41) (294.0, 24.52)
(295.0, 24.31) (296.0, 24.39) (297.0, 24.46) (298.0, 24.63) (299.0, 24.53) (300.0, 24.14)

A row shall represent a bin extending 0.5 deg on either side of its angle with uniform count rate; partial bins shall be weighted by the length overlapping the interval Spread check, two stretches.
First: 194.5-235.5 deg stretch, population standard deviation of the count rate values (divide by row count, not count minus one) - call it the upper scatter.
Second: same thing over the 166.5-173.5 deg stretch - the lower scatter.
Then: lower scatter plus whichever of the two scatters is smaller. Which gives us 0.33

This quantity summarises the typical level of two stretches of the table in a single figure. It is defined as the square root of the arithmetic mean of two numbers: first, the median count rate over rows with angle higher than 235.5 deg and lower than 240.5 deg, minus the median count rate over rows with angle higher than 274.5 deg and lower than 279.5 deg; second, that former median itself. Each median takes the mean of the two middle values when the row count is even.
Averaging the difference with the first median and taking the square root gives 3.48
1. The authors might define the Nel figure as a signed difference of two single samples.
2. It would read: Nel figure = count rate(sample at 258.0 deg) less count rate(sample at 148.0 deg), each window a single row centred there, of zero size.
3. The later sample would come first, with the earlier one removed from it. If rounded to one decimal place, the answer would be 0.9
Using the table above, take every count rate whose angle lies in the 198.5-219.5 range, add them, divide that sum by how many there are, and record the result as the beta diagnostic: 24.9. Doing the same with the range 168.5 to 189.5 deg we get 24.6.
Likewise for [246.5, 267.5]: 24.9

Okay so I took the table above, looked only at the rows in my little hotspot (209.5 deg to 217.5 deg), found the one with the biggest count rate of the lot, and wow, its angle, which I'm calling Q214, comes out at 213.0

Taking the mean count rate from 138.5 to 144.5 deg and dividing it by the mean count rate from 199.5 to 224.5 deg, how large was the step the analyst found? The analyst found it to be 0.95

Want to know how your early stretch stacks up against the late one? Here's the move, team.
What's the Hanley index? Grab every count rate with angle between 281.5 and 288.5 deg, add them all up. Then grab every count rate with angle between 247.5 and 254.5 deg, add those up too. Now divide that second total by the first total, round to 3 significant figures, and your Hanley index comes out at 1.01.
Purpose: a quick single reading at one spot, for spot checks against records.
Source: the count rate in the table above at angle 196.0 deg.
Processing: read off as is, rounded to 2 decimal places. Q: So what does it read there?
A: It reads 24.87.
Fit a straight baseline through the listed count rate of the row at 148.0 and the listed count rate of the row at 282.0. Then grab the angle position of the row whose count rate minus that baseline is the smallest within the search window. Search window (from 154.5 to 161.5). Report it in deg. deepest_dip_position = 155.0 deg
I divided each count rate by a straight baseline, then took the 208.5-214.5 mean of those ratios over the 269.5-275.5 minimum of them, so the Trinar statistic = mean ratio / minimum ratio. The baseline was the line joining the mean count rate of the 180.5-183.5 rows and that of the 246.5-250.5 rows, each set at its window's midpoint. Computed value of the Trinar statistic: 1.02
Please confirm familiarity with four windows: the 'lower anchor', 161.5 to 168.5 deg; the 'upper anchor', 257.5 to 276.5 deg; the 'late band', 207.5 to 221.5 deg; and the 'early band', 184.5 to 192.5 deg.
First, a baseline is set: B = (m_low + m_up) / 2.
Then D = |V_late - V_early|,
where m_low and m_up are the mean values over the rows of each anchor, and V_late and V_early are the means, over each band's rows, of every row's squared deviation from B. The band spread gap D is 0.061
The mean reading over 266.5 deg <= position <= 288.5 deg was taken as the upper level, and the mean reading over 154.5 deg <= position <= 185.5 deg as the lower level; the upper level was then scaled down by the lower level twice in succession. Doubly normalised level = 0.0414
